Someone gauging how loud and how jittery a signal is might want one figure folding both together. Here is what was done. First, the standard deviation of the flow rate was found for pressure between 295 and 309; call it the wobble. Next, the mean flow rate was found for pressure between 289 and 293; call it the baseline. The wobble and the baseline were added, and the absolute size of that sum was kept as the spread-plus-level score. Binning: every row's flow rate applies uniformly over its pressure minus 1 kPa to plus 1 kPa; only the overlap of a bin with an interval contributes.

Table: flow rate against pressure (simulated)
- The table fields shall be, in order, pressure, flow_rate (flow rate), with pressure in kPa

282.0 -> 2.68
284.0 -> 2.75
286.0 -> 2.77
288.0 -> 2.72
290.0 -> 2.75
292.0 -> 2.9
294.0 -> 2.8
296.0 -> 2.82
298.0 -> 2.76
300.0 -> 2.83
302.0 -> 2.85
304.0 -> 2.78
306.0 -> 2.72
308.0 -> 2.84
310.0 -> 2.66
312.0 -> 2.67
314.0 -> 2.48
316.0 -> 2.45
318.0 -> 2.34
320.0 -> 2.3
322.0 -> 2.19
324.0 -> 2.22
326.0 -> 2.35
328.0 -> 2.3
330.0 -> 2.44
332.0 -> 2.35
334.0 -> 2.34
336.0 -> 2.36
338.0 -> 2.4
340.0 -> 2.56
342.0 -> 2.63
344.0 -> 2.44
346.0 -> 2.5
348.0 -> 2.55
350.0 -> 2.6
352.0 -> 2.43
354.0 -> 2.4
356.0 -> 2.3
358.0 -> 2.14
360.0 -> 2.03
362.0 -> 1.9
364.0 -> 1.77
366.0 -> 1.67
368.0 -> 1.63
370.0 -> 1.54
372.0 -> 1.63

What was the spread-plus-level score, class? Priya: 2.87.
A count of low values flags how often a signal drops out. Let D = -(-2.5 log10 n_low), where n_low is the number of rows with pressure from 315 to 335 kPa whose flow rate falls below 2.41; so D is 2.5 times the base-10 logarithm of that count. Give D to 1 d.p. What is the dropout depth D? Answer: 2.3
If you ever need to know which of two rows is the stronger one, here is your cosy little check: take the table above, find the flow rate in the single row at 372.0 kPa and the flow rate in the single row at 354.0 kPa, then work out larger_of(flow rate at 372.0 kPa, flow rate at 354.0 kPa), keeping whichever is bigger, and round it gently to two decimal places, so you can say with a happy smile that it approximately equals 2.40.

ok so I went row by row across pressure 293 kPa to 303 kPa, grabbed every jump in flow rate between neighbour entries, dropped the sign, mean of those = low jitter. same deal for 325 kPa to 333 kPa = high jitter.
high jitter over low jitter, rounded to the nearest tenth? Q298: 2.2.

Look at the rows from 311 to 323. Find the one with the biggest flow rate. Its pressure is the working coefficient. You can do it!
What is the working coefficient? 312.0 kPa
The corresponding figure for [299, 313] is 302.0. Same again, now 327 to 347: 342.0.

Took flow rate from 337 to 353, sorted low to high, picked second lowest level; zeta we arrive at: 2.43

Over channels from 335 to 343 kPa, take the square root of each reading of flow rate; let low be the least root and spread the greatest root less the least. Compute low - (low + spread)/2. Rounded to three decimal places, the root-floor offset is 0.725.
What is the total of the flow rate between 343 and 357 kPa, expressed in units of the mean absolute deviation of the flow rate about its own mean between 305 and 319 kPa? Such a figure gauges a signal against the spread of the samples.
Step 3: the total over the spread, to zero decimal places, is 118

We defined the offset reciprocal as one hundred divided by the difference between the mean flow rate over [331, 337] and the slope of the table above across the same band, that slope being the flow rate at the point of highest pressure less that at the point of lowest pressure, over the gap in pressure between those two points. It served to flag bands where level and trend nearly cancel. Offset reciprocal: 43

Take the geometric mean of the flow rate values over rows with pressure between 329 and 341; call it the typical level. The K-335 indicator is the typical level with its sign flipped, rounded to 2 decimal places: -2.41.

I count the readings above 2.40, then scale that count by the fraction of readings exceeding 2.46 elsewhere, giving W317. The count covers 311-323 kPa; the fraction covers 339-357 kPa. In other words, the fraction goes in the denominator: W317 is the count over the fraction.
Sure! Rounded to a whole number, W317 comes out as 5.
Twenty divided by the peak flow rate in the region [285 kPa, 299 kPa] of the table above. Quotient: 6.9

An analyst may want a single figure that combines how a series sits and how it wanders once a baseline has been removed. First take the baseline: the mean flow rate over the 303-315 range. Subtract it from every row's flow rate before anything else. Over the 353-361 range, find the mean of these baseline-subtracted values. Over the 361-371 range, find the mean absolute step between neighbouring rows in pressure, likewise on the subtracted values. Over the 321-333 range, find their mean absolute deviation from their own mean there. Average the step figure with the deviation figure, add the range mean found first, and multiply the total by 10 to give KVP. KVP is -3.9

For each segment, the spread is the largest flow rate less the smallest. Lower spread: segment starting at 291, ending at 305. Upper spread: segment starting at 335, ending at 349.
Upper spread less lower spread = 0.1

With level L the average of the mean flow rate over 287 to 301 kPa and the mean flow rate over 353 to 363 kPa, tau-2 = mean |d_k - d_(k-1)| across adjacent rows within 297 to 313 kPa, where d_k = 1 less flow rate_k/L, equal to 0.031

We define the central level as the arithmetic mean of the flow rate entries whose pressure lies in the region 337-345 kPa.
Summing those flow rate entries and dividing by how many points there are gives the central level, 2.5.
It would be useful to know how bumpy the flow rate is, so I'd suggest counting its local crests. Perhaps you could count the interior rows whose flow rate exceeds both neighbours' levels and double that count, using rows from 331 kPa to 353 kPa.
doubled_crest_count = 4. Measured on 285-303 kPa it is 4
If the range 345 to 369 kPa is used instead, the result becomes 2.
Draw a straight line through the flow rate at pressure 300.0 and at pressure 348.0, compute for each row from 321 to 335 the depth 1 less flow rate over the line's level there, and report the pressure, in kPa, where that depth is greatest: 322.0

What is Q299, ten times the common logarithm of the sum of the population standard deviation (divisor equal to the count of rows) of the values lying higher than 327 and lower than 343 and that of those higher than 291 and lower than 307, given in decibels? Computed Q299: -7.9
